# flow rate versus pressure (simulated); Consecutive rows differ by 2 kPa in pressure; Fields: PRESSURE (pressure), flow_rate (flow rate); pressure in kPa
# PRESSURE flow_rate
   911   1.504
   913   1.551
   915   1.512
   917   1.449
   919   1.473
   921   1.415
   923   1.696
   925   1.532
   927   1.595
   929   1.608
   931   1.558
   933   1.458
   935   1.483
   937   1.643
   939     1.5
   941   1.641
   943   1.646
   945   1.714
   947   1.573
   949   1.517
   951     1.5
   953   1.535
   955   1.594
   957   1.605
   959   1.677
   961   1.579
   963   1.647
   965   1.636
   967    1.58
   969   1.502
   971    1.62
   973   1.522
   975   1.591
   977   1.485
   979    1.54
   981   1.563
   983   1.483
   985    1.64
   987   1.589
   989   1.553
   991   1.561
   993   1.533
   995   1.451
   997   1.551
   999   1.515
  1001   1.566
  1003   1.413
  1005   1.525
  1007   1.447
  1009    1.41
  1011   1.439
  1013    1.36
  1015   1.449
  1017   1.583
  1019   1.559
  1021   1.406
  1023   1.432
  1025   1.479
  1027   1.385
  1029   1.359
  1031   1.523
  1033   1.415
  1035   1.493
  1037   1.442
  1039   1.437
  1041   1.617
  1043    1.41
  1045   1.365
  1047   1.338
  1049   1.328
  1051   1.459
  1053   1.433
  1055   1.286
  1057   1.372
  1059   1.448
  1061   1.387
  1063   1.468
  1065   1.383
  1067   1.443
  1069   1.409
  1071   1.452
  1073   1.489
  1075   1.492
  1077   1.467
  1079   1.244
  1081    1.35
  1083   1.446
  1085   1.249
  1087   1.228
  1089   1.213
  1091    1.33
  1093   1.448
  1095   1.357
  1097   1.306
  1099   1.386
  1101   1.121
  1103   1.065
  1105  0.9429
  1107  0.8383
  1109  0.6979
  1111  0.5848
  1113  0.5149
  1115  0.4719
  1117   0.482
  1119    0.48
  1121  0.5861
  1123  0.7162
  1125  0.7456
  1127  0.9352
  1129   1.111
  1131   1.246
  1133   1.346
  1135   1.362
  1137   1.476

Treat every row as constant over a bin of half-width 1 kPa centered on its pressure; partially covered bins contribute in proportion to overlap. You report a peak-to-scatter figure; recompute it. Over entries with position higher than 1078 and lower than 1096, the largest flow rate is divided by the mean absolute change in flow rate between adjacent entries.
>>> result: 15.2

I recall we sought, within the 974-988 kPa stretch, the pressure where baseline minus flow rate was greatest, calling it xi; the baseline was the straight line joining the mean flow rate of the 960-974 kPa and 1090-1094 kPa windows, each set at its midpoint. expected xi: 977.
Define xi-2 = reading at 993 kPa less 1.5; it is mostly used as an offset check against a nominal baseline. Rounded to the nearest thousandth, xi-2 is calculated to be 0.033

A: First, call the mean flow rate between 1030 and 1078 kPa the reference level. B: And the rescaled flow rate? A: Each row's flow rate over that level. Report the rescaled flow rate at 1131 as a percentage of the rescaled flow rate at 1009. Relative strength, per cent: 88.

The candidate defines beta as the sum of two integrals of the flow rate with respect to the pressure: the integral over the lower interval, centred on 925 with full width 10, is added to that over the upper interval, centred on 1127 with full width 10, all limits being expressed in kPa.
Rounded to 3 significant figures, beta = 25.2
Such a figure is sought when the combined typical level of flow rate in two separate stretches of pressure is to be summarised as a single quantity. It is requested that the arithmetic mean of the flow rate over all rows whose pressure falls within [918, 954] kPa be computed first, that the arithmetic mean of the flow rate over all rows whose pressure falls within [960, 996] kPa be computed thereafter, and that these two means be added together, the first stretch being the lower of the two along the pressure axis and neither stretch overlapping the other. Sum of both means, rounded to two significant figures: 3.1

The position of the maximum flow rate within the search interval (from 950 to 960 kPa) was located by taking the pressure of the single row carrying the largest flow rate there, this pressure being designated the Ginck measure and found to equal 959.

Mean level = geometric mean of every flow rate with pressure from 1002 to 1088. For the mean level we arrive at 1.42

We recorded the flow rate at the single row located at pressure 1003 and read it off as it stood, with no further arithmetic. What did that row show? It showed 1.413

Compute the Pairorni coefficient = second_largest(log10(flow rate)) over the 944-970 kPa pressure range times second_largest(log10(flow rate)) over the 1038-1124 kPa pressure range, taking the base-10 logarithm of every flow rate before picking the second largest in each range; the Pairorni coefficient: 0.0390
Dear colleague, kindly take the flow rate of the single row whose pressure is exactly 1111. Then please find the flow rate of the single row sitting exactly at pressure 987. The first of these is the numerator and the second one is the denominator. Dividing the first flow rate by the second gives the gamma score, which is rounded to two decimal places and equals 0.37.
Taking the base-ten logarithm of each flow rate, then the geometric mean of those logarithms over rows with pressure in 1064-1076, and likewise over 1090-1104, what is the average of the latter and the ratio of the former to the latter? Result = 0.905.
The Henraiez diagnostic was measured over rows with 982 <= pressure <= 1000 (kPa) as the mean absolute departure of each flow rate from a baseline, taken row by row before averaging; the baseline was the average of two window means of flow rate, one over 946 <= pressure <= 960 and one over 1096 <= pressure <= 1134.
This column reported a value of 0.320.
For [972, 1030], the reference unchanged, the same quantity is 0.274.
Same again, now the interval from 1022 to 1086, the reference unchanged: 0.194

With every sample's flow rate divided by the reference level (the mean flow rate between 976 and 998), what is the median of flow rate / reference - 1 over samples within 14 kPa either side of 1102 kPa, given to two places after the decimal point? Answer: -0.29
